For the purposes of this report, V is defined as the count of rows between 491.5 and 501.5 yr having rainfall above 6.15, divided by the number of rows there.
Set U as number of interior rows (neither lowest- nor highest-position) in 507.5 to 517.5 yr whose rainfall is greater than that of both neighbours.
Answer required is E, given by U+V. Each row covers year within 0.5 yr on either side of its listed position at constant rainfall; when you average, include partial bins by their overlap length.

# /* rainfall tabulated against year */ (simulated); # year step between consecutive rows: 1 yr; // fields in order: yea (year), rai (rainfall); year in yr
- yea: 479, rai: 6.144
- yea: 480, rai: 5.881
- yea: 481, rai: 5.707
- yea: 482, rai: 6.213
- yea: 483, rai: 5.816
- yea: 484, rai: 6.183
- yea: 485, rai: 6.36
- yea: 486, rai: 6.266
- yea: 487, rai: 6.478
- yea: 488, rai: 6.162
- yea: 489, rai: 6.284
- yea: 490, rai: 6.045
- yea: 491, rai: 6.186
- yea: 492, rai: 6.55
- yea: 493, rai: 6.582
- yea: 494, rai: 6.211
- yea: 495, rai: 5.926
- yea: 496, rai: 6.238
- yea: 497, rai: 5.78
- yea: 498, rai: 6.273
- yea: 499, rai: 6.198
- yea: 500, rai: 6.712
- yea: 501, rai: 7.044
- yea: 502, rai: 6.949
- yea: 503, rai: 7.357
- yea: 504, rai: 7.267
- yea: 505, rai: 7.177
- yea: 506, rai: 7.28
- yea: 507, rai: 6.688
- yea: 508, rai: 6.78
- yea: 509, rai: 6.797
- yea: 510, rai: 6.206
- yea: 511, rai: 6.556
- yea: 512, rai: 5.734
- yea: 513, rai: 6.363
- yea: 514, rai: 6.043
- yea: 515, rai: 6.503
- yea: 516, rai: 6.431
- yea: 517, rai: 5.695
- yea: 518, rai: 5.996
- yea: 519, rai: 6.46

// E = 4.80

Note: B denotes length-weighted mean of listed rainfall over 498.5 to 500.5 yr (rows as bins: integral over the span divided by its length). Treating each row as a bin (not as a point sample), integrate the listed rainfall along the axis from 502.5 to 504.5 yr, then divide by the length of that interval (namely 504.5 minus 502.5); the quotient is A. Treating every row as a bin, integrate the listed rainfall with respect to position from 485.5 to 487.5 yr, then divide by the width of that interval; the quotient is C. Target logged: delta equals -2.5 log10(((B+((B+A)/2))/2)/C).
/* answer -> -0.05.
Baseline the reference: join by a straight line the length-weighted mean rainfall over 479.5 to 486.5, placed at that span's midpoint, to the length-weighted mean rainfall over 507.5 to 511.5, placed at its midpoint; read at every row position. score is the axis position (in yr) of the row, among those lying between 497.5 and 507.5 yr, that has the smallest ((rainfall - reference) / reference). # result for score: 499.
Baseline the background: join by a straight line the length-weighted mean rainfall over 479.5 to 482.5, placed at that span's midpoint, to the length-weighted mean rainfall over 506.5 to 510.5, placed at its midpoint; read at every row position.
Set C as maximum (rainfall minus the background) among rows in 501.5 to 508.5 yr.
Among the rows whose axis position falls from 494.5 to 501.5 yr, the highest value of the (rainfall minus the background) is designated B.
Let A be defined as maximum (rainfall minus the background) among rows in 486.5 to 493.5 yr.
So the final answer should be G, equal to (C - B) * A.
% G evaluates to 0.10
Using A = 0.40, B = 0.6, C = 0.9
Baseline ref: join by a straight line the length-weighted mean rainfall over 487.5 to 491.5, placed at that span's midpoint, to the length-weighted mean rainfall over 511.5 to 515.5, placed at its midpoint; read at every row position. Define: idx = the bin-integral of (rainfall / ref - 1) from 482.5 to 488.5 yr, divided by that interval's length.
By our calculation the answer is 0.01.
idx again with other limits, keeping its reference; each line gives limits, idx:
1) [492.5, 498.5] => 0.00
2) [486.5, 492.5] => 0.02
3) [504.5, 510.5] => 0.11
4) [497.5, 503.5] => 0.10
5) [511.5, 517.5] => -0.01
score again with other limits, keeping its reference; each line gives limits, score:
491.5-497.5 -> 497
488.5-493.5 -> 490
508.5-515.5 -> 512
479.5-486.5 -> 481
